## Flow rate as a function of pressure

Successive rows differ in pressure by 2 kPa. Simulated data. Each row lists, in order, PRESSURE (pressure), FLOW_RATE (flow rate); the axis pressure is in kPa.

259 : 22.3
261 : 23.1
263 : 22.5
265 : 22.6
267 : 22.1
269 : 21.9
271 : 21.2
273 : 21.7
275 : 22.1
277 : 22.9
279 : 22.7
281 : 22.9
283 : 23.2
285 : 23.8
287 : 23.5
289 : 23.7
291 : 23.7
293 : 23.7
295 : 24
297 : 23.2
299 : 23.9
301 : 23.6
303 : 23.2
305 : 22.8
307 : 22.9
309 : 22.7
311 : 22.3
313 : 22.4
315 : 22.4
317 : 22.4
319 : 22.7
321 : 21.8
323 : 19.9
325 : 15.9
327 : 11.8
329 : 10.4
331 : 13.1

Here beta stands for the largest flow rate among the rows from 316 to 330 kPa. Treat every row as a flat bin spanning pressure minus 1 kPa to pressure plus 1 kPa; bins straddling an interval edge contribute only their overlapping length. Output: 22.7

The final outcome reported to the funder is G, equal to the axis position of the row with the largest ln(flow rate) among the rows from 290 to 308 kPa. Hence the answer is 295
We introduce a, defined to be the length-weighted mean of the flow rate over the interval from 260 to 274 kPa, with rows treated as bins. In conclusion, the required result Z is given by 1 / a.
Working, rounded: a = 22.2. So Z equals 0.0451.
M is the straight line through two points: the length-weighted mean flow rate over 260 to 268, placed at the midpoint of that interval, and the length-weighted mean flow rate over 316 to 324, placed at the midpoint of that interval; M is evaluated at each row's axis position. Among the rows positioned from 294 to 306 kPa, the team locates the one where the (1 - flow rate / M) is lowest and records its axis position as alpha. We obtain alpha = 295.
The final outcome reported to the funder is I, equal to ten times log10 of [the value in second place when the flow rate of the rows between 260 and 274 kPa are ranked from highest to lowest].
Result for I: 13.5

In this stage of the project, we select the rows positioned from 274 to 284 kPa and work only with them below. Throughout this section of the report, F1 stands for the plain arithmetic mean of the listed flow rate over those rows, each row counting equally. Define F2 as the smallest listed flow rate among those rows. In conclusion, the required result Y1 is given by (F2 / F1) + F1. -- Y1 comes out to 23.7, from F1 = 22.8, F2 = 22.1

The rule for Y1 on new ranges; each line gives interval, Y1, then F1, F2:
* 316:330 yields 18.4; 17.8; 10.4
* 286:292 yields 24.6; 23.6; 23.5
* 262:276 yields 23.0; 22.0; 21.2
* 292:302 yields 24.7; 23.7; 23.2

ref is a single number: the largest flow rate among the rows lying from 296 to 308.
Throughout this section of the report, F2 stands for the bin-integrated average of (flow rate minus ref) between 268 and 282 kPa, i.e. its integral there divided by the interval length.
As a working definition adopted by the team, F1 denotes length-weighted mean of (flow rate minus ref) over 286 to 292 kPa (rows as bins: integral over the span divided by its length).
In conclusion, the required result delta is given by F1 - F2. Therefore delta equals 1.4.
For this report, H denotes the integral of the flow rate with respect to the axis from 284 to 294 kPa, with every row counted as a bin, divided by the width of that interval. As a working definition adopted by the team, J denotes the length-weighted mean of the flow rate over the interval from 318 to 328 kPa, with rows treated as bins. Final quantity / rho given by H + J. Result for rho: 42.1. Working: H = 23.7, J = 18.4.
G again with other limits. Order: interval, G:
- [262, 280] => 277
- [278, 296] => 295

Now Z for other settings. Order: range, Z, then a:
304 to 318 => 0.0443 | 22.6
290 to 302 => 0.0422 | 23.7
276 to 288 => 0.0432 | 23.2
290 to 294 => 0.0422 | 23.7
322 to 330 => 0.0690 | 14.5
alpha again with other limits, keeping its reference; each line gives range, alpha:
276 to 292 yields 291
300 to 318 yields 301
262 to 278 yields 277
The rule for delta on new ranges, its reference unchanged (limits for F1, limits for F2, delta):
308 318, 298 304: -1.1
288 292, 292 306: 0.2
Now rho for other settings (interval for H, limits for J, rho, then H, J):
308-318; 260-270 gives 44.9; 22.4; 22.4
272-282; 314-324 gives 44.3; 22.5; 21.8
